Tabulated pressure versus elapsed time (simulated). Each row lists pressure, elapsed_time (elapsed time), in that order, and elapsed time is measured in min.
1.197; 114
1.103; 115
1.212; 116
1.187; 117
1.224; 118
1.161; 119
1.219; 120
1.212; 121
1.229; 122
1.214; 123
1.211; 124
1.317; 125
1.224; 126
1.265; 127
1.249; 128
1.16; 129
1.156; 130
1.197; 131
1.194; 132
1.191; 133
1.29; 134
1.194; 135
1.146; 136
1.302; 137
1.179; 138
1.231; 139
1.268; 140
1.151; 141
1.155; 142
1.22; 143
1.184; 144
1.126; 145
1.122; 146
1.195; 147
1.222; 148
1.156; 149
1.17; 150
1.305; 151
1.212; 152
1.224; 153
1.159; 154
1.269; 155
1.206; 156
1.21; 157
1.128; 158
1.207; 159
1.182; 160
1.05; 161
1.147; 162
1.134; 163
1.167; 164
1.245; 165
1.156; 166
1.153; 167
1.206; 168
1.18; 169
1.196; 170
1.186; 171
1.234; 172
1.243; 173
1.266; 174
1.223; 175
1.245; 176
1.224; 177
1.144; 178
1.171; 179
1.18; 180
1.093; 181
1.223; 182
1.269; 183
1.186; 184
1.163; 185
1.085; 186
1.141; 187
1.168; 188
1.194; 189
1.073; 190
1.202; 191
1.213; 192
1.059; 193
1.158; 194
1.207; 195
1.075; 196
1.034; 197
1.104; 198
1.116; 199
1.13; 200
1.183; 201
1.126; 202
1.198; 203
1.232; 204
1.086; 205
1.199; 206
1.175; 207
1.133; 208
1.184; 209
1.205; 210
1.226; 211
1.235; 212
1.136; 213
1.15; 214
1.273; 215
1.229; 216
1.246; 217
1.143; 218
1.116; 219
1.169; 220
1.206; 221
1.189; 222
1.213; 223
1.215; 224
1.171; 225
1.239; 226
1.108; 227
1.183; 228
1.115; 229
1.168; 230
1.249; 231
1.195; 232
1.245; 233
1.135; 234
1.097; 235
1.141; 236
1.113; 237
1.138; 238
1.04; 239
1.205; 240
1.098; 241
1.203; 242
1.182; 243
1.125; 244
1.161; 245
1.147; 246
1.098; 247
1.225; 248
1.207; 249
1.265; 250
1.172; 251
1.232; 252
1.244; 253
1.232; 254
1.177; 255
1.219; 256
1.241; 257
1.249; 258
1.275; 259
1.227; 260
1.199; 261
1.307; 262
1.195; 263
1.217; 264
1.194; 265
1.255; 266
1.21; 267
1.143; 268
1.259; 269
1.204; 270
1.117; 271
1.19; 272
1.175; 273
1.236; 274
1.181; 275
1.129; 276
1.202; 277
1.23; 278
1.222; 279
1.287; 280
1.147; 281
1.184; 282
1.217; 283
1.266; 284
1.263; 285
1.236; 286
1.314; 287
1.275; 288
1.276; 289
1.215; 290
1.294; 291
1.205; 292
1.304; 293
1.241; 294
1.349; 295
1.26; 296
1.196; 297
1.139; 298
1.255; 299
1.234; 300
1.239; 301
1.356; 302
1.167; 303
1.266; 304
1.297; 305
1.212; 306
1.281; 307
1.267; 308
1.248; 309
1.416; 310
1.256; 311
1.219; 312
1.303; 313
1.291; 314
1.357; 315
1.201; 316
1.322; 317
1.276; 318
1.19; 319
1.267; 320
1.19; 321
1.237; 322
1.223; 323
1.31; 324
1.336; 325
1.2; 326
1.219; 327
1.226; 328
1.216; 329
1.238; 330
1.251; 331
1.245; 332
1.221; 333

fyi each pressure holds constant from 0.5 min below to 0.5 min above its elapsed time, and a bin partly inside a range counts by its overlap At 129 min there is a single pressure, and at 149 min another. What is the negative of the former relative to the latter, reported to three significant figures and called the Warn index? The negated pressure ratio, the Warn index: -1.00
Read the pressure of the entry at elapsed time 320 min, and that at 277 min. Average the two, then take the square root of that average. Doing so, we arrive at 1.11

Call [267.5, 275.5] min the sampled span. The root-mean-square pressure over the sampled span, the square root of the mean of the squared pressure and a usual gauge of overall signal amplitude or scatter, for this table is 1.19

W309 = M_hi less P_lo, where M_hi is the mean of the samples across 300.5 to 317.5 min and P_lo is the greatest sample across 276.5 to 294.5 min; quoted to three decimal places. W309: -0.038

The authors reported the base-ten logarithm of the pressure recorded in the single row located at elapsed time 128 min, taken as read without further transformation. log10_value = 0.097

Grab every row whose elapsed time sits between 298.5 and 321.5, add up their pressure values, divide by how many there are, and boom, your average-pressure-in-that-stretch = 1.27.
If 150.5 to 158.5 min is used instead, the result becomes 1.21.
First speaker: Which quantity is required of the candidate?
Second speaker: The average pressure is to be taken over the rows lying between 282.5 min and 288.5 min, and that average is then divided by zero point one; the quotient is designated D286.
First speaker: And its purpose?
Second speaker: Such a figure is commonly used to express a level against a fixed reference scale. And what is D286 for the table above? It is 12.6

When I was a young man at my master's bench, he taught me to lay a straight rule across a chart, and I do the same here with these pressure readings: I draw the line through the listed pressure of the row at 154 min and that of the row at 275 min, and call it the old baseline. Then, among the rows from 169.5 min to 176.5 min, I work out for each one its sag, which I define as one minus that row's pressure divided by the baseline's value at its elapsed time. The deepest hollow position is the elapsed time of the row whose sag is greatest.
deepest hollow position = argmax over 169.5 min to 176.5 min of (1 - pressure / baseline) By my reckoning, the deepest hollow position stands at 171 min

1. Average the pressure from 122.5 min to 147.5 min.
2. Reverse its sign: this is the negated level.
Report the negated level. -1.21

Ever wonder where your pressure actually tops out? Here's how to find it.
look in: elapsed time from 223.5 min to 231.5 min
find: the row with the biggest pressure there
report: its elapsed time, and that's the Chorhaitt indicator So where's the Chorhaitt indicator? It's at 231 min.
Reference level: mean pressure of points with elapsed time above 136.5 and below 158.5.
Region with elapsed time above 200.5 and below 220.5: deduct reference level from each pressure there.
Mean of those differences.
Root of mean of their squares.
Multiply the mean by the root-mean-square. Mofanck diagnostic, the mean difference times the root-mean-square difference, -0.0009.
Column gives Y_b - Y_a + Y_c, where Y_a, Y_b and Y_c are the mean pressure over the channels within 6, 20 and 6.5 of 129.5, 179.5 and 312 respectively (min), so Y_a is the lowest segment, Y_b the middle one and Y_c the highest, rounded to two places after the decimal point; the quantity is 1.23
